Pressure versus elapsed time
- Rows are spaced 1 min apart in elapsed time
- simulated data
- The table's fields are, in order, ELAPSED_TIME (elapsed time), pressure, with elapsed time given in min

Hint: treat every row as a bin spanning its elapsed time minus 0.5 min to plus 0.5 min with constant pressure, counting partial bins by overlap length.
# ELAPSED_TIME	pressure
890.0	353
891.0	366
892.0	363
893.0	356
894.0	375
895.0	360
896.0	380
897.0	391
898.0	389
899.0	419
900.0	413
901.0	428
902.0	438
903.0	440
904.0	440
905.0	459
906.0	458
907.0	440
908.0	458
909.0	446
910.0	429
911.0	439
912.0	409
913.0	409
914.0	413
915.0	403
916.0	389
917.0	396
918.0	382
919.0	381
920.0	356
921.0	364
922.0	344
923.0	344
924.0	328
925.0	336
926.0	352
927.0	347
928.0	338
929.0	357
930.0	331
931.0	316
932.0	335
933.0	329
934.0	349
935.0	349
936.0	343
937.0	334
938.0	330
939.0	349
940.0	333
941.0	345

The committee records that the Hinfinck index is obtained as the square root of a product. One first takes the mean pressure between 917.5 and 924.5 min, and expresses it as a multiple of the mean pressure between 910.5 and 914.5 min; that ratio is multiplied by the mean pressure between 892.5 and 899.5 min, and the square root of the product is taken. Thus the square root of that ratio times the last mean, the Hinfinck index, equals 18.1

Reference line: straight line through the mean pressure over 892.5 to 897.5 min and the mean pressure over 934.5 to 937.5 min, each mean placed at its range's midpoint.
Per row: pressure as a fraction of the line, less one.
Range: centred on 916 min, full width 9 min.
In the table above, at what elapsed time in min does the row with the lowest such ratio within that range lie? 920.0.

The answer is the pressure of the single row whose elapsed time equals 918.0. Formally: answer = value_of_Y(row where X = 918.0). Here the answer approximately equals 382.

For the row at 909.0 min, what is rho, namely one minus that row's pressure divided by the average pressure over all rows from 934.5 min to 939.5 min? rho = -0.31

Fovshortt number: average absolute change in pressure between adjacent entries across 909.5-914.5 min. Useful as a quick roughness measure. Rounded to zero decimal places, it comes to 11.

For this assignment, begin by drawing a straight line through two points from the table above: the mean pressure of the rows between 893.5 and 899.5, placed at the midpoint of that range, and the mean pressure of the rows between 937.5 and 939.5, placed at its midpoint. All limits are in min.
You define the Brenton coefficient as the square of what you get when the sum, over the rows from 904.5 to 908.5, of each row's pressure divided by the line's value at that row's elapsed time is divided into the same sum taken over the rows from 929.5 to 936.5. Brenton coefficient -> 2.0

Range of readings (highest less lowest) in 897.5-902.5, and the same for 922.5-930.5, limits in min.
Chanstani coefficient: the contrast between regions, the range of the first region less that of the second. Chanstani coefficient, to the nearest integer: 20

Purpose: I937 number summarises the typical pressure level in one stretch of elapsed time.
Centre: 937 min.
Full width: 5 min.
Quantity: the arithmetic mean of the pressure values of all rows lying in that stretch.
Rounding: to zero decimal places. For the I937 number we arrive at 341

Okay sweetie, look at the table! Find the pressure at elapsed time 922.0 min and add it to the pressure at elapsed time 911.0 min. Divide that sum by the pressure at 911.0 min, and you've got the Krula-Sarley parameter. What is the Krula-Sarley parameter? 1.78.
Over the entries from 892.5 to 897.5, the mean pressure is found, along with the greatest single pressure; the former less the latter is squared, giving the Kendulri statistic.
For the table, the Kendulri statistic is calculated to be 346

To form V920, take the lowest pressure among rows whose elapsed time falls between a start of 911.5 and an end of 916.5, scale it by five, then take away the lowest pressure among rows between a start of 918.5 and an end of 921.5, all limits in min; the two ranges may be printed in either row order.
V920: 1589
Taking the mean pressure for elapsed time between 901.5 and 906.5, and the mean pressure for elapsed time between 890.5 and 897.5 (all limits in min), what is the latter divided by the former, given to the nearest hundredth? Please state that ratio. 0.83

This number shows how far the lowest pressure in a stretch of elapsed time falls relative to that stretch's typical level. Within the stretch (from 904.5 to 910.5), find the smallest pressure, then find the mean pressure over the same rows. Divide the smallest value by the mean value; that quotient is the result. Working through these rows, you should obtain 0.96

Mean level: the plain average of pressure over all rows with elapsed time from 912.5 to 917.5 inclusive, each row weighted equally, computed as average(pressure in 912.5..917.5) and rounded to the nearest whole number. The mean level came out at 402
